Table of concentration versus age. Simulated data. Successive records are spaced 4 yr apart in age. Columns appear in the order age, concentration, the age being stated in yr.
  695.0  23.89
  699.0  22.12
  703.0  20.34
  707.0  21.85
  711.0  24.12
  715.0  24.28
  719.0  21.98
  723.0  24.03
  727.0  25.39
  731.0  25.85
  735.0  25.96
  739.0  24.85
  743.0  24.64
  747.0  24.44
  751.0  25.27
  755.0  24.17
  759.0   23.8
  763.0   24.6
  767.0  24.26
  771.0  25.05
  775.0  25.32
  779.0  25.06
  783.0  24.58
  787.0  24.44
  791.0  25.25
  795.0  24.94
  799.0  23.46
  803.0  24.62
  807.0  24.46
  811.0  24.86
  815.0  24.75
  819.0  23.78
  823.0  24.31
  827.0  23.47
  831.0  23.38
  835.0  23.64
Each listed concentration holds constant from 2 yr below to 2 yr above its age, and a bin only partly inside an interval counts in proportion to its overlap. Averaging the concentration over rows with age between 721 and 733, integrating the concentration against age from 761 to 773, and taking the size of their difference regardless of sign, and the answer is 271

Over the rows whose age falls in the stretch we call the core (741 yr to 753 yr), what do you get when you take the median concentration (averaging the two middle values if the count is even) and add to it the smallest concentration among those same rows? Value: 49.1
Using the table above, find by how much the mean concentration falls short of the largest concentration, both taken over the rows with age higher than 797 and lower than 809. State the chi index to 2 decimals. 0.44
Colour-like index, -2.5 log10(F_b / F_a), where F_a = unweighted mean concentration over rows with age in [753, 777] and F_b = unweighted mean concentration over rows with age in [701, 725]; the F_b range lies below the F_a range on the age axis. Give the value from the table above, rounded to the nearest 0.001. 0.081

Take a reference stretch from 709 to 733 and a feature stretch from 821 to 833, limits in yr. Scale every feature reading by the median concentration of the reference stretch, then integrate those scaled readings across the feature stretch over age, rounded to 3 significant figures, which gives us 11.8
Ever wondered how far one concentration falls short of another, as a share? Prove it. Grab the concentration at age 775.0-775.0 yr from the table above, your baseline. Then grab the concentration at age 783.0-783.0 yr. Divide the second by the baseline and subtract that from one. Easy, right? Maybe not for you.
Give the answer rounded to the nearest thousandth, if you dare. 0.029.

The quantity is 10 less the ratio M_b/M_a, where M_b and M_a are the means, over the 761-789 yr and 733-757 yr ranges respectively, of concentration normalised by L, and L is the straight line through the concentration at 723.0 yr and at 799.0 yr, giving 9.00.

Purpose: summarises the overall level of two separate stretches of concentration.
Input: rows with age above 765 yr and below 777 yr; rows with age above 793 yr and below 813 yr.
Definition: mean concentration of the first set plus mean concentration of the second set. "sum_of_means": 49.3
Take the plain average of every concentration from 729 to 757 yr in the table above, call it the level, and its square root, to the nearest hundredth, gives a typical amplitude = 5.00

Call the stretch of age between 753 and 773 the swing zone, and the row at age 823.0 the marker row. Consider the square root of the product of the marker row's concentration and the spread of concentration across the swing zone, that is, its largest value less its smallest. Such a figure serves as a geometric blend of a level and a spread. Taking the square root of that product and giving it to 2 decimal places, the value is 5.51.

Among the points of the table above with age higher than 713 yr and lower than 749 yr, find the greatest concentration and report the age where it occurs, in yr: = 735.0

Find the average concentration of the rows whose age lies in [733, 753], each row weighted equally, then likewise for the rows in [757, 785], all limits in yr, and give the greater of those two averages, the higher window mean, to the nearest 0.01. 25.03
